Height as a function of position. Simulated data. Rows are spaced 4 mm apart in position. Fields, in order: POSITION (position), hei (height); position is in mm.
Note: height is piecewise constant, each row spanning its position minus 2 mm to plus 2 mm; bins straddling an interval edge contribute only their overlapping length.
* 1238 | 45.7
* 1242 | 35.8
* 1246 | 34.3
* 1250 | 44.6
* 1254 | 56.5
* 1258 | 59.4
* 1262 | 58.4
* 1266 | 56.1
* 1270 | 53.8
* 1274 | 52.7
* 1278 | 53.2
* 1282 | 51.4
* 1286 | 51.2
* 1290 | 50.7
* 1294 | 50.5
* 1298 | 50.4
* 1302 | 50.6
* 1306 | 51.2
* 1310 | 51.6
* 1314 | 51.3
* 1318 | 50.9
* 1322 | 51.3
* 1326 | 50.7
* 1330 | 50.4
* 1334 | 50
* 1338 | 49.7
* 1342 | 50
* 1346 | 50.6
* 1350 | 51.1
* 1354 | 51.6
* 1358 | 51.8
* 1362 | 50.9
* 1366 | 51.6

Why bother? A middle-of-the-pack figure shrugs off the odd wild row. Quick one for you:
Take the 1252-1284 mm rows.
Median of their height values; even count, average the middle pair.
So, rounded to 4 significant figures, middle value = 54.95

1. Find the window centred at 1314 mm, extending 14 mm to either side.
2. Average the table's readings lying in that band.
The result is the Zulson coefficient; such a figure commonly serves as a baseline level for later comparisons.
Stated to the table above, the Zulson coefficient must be 51.1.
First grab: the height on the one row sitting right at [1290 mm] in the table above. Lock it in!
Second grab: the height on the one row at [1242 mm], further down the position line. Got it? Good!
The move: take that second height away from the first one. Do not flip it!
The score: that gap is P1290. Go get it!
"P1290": 15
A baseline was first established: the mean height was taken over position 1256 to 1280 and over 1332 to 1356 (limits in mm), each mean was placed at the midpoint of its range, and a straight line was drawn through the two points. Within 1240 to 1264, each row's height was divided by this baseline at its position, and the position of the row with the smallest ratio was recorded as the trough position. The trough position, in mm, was 1246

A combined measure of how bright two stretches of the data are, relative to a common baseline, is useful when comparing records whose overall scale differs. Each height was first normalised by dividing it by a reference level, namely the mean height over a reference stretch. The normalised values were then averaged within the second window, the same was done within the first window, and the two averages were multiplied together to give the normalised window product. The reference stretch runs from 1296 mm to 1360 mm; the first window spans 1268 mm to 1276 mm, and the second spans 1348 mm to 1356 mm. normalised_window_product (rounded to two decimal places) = 1.06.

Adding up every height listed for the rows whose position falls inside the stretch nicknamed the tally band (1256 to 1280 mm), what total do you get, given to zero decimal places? 334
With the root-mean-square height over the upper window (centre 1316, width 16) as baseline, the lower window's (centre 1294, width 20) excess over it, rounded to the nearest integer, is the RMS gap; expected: -1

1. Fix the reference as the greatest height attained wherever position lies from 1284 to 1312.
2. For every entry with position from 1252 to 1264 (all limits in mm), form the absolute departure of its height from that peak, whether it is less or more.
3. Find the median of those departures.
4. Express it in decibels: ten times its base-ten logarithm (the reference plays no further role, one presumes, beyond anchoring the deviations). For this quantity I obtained 8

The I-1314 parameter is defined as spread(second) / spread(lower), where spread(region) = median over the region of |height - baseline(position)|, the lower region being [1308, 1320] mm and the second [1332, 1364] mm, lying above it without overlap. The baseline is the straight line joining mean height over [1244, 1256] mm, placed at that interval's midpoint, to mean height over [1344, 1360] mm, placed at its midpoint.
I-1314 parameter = 0.11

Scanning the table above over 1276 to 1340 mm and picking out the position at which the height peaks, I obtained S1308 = 1278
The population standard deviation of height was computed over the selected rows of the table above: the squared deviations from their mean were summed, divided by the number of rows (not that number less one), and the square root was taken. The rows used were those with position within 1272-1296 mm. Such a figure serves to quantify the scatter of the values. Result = 1.0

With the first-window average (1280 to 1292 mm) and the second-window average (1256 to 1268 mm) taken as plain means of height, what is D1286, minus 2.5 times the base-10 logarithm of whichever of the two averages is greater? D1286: -4.41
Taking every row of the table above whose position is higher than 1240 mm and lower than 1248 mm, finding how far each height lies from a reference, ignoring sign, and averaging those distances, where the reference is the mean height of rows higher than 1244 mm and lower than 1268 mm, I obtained 16.5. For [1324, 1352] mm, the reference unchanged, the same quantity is 1.2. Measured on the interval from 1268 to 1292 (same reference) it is 1.1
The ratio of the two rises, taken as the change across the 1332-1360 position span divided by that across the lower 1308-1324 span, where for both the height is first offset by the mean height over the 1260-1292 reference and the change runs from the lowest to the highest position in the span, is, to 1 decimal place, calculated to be -6.0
